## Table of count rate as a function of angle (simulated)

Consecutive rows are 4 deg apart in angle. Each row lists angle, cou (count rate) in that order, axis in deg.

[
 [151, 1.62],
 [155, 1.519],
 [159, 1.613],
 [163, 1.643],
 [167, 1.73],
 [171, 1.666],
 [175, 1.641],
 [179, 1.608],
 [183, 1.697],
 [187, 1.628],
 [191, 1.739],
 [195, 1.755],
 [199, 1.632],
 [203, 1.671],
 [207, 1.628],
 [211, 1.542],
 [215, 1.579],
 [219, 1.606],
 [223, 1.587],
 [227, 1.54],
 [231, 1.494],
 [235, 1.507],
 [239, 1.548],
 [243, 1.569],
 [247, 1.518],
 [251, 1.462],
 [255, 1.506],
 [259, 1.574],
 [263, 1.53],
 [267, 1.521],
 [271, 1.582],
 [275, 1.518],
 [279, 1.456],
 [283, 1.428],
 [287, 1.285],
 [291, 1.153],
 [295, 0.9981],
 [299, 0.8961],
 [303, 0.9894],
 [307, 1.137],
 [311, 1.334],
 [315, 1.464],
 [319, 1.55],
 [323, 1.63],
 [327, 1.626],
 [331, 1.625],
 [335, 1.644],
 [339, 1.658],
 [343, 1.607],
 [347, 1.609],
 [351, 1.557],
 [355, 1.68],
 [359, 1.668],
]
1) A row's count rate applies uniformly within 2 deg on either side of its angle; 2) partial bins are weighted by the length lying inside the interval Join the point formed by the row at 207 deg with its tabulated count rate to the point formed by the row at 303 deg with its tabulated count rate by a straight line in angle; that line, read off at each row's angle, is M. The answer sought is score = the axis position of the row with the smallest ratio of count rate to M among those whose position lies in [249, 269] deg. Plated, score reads 251 deg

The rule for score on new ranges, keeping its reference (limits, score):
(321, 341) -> 323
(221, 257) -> 231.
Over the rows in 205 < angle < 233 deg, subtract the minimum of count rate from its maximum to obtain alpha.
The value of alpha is 0.13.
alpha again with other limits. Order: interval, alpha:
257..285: 0.15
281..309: 0.53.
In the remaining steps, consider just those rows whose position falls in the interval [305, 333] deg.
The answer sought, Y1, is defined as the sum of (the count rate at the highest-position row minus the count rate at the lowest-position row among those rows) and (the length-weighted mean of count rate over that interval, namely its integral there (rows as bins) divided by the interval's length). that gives 1.97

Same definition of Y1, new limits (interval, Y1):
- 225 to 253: 1.44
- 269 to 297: 0.76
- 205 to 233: 1.43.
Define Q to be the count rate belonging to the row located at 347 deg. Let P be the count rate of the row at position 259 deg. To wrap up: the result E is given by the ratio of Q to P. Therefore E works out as 1.02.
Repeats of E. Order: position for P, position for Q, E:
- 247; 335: 1.08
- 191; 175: 0.94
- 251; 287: 0.88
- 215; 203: 1.06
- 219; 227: 0.96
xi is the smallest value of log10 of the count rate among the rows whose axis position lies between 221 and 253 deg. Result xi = 0.165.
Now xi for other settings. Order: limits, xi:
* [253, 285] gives 0.155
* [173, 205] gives 0.206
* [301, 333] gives -0.005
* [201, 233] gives 0.174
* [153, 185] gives 0.182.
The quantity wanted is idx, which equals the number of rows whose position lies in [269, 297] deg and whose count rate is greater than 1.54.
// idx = 1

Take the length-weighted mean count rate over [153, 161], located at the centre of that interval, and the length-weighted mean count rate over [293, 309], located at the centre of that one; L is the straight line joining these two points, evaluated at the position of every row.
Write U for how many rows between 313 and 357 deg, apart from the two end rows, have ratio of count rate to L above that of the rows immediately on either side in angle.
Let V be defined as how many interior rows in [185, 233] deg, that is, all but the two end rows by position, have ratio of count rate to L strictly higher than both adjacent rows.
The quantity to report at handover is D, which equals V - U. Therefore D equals 1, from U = 2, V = 3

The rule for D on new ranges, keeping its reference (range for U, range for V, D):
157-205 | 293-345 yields -2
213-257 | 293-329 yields -2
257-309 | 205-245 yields 0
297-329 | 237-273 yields 2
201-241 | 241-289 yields 1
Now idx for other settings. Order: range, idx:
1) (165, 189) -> 6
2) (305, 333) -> 4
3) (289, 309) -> 0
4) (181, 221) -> 10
